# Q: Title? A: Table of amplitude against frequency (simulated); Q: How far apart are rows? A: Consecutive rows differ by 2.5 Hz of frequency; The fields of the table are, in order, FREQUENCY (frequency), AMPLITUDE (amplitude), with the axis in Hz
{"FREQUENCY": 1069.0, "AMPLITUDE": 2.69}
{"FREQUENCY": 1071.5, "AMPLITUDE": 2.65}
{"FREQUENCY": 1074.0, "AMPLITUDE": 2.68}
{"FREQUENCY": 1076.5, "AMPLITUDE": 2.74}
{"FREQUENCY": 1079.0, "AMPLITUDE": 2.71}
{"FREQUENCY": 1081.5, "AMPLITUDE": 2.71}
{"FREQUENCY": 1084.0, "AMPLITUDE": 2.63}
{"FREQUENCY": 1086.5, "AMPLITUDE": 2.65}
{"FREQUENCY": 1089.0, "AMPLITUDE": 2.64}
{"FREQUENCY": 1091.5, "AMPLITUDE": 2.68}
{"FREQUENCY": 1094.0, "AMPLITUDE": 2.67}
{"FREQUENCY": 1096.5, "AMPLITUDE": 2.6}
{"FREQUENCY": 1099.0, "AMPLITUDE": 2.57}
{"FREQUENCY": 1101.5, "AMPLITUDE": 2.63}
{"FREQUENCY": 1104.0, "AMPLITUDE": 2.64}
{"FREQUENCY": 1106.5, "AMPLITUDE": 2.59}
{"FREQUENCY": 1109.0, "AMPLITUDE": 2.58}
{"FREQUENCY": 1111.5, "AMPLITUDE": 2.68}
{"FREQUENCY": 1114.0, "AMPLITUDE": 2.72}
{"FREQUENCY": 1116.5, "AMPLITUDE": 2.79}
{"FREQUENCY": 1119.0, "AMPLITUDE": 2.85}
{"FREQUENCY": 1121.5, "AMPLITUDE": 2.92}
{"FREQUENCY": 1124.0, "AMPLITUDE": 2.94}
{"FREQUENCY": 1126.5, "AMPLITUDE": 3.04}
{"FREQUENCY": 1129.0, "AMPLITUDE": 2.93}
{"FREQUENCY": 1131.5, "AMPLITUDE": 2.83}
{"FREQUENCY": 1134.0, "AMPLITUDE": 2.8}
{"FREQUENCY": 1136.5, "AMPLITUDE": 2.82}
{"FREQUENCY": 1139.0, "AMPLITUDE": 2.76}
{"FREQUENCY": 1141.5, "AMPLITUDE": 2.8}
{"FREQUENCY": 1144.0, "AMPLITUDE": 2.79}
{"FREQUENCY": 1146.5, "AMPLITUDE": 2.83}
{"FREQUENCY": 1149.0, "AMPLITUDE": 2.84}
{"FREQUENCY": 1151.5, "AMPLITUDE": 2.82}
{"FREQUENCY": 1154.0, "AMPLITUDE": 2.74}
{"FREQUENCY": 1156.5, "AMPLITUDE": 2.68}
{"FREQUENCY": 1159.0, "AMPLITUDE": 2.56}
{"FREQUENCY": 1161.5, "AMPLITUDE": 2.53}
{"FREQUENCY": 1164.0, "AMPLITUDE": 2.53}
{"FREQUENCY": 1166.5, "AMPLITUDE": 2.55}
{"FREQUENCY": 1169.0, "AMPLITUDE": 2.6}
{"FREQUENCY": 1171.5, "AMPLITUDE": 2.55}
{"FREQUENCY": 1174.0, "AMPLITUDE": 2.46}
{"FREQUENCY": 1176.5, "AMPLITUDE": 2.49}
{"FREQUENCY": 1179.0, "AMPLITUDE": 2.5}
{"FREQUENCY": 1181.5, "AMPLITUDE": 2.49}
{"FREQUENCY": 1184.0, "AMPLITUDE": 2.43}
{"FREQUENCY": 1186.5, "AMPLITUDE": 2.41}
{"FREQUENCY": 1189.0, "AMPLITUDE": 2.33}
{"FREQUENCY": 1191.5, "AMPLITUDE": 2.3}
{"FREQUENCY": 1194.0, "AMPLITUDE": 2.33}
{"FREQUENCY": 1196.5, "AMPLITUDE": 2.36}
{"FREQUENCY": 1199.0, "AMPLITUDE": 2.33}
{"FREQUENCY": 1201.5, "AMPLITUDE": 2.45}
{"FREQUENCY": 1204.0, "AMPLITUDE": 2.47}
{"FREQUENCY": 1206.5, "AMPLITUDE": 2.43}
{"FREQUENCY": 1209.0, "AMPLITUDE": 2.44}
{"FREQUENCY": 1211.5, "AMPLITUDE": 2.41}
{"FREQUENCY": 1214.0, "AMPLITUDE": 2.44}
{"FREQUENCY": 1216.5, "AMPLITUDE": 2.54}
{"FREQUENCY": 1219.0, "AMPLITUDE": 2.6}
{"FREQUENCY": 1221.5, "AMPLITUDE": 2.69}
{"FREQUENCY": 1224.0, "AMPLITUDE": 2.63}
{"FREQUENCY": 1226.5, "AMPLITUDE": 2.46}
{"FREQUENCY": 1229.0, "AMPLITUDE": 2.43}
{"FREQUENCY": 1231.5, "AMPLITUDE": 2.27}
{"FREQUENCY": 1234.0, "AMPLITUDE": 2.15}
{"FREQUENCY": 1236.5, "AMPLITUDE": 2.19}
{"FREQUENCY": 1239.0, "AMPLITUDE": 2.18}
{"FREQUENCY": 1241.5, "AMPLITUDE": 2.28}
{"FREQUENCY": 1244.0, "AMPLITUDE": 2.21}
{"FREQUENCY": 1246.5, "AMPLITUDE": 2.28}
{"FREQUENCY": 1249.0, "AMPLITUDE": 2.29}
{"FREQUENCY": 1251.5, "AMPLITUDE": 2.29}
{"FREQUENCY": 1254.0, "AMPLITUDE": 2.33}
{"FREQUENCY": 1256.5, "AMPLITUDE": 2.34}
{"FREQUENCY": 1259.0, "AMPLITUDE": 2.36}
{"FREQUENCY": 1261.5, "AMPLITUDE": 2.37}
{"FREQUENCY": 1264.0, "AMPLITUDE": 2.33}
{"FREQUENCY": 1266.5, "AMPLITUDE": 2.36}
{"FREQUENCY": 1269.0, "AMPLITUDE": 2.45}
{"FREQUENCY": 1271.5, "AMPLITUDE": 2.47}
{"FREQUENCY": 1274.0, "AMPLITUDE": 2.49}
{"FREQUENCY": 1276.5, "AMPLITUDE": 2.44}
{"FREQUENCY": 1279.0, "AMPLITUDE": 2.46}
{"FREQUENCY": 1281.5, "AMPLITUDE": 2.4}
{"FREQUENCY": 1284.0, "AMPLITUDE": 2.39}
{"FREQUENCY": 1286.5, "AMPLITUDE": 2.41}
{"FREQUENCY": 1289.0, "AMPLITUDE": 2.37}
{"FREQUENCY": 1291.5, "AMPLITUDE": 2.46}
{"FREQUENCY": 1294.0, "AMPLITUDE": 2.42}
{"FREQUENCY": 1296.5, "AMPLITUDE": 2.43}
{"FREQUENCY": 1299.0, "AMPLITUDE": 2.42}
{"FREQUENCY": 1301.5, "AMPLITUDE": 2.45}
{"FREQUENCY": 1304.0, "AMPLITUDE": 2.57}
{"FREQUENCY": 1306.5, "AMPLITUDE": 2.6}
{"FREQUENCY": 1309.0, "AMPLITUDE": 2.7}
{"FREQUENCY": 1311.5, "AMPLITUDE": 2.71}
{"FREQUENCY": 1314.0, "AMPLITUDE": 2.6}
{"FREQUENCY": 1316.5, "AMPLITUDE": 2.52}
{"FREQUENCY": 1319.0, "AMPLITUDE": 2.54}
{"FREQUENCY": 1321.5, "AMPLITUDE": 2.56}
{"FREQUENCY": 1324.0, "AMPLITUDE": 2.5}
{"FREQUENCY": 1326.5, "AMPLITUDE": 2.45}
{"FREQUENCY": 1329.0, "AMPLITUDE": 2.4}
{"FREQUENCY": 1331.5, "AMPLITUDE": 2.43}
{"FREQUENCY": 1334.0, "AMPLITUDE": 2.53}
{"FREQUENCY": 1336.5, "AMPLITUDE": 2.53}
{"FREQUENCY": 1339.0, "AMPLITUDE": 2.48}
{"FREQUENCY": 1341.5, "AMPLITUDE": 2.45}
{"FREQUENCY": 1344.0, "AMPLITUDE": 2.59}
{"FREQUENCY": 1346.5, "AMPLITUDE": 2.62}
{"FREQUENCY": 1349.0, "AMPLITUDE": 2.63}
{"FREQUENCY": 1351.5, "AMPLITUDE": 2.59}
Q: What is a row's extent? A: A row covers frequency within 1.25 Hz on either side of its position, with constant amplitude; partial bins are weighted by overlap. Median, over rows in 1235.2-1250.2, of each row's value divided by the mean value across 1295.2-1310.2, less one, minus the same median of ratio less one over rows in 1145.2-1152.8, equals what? -0.23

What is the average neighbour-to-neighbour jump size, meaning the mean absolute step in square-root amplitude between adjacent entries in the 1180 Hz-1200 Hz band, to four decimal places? 0.0130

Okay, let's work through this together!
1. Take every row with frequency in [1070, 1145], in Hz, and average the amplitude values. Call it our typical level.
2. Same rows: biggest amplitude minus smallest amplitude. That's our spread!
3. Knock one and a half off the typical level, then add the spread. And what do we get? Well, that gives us 1.7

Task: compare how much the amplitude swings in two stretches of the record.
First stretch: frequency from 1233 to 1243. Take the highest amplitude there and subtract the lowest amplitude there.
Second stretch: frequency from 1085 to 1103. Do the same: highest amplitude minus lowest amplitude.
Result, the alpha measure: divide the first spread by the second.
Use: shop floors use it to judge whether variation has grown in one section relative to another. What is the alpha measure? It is 1.2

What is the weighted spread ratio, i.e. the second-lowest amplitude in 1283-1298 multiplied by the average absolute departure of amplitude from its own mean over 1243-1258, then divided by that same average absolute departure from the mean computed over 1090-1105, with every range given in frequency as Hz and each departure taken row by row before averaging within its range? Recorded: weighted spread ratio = 2.3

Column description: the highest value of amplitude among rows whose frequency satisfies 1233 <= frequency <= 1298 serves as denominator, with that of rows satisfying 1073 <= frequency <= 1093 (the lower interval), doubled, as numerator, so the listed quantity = 2.20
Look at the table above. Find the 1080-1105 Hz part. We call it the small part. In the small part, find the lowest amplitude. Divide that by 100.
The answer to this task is 0.026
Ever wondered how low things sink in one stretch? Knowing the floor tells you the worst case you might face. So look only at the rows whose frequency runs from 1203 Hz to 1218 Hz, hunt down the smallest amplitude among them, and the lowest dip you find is 2.41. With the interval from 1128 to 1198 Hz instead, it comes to 2.3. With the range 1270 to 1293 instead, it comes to 2.37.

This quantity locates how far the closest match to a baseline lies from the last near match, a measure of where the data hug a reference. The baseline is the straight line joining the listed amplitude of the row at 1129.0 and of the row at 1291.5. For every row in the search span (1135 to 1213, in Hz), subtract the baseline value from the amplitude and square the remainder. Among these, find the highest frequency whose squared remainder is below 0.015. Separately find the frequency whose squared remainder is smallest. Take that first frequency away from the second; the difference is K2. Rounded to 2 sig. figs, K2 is -5.0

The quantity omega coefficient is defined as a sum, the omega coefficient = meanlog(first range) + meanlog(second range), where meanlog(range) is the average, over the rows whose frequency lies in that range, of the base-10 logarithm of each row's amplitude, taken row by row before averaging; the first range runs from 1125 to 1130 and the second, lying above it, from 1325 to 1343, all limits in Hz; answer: 0.87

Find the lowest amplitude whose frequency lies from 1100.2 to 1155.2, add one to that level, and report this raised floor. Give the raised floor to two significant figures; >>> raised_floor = 3.6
